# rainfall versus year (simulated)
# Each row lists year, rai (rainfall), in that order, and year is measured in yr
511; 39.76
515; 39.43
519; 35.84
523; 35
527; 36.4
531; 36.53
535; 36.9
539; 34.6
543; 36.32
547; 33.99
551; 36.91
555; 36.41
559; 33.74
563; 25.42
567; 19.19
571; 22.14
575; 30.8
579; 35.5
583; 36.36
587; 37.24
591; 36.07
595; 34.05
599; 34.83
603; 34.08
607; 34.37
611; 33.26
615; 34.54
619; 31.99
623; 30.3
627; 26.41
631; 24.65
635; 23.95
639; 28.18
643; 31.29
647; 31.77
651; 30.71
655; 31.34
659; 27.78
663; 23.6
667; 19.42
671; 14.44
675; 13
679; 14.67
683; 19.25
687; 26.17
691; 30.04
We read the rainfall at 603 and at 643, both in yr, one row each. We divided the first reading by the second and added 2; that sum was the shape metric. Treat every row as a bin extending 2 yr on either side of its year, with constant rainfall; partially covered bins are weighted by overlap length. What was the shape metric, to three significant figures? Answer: 3.09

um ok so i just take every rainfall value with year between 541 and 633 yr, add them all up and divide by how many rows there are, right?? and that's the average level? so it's 32.1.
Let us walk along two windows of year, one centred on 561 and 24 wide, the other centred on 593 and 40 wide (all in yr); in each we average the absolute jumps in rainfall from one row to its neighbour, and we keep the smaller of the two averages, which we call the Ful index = 1.4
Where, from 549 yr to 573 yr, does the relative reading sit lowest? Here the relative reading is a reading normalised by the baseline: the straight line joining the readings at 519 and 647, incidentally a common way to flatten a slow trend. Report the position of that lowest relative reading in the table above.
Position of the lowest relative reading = 567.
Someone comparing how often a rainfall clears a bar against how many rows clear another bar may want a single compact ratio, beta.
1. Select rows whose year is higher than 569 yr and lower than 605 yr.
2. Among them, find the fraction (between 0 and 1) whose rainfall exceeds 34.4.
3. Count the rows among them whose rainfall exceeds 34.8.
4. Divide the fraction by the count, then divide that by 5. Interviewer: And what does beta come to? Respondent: 0.0222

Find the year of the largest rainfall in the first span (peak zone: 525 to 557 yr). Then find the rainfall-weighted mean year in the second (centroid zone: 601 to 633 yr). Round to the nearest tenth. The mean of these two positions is 583.5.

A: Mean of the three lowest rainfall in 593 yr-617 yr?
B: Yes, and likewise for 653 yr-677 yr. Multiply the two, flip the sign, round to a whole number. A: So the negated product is -528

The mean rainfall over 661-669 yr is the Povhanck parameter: 22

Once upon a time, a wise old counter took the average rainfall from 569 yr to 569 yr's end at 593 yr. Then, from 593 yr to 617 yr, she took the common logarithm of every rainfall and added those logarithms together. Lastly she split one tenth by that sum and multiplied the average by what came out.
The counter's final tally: 0.359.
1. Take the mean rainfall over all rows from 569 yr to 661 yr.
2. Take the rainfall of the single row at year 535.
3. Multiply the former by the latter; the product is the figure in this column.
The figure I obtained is 1158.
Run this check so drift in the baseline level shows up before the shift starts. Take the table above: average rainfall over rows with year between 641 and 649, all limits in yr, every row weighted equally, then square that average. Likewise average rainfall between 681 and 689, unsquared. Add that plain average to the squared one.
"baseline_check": 1017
